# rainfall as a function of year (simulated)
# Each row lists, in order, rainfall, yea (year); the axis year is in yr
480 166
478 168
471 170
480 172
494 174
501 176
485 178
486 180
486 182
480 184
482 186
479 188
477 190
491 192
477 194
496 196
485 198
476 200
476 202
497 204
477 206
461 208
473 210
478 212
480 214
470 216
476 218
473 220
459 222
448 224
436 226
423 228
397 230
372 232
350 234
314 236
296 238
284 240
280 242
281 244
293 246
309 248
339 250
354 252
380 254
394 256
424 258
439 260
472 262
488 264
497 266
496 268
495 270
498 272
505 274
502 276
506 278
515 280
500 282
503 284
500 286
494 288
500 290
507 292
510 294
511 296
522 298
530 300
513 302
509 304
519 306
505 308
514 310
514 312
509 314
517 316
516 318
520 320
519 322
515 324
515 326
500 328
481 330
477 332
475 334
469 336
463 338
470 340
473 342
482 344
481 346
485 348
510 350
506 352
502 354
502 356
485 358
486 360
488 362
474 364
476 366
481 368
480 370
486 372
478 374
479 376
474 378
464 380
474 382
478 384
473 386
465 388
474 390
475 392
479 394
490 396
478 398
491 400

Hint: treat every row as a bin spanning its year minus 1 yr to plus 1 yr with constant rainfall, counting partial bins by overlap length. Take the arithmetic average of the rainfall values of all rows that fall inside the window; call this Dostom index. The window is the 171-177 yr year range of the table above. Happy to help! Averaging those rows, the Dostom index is 492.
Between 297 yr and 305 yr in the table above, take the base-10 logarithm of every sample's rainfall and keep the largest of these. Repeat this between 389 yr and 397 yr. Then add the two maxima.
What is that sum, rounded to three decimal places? 5.414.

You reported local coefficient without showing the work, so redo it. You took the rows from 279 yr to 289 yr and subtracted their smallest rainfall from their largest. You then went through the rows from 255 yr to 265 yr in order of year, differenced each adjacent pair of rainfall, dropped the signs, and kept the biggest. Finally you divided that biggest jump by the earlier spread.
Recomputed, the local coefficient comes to 1.57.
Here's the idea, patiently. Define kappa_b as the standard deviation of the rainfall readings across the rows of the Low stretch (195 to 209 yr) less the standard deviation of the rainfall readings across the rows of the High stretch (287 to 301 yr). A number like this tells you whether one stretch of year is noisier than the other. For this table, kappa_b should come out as 0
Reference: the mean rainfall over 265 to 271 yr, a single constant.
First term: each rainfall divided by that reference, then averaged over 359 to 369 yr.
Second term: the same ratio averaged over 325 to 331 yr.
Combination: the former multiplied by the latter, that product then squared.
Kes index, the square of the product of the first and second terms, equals 0.95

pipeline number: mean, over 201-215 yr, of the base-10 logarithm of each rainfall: 2.68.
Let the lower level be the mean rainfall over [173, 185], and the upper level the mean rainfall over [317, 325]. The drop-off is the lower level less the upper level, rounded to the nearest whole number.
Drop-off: -29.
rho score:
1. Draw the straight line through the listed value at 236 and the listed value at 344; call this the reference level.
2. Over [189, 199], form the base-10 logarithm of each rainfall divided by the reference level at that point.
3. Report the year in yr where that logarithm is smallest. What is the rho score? 198 yr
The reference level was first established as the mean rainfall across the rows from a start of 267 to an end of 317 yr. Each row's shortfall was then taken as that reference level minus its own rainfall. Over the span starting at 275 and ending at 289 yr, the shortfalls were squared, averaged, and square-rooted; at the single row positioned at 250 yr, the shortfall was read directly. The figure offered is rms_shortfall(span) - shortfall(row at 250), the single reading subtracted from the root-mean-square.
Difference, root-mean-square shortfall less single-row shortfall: -161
